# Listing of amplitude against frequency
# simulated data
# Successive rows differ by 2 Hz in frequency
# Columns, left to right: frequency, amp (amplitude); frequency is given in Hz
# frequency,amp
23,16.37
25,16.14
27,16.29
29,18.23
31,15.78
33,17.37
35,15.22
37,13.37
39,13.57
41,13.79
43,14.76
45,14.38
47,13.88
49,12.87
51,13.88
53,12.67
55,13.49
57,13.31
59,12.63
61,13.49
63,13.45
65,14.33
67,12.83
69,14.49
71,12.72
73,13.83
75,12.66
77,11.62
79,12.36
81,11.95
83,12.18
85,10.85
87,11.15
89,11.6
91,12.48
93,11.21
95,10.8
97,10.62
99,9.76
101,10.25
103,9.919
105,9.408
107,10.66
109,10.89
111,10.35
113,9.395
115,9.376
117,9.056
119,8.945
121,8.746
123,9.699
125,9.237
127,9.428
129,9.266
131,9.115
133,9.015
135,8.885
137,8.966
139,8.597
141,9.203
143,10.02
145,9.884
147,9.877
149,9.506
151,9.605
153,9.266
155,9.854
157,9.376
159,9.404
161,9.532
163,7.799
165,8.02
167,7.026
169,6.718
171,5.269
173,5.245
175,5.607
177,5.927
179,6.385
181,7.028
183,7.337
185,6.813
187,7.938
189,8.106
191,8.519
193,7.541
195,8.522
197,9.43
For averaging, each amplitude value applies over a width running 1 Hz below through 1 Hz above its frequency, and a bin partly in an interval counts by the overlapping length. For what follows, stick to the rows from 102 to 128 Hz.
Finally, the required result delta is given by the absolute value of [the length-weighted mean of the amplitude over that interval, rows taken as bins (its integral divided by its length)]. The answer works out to 10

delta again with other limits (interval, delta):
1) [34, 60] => 14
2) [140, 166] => 9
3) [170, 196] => 7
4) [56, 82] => 13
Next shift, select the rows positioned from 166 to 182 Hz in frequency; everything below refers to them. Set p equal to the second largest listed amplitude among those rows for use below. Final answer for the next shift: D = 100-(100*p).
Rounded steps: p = 7.026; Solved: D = -603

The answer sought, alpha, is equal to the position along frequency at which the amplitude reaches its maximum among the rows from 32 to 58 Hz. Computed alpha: 33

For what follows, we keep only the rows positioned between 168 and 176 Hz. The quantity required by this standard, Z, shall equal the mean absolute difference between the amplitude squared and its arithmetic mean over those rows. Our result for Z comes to 6.1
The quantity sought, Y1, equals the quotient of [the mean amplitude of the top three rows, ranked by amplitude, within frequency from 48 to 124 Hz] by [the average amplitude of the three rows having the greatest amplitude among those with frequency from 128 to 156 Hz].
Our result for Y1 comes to 1.4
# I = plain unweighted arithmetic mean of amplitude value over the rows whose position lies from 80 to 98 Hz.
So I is 11.4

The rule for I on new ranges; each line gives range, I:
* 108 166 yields 9.3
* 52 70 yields 13.4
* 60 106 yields 11.9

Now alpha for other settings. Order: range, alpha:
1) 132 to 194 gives 143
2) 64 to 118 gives 69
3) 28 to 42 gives 29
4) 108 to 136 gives 109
